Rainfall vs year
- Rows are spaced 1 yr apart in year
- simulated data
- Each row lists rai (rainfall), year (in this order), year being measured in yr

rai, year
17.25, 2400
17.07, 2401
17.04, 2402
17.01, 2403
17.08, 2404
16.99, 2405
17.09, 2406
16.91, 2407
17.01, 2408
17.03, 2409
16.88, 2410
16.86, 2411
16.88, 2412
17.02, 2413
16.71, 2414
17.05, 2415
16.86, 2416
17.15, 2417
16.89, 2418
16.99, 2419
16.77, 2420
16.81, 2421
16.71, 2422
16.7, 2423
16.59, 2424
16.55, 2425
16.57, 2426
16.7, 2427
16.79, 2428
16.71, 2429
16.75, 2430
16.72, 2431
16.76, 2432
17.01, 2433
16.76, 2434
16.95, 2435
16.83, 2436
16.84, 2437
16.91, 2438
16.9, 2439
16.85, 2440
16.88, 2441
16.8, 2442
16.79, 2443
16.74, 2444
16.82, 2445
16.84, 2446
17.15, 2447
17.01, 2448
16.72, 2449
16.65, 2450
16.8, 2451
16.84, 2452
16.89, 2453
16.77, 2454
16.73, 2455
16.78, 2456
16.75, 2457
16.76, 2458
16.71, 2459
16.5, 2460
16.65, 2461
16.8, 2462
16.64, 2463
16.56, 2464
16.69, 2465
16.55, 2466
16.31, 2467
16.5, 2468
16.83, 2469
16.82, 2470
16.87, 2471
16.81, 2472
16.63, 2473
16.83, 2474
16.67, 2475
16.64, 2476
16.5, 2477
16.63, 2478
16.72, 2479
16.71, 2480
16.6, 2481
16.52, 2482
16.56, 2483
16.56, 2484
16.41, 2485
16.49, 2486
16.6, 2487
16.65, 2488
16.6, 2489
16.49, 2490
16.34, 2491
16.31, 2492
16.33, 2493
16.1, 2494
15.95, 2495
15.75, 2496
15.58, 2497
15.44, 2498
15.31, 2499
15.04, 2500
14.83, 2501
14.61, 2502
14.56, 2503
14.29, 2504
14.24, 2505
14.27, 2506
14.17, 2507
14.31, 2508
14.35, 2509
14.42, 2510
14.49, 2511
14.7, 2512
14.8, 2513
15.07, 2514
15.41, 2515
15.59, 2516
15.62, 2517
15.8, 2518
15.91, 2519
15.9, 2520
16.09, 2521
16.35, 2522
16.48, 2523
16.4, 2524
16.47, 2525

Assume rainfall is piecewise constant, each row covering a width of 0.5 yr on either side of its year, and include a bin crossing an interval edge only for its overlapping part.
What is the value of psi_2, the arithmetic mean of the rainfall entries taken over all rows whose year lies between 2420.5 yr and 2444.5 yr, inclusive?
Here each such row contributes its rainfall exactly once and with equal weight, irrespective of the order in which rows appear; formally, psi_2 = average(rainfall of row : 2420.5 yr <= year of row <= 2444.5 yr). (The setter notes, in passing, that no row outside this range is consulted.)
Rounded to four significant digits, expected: 16.78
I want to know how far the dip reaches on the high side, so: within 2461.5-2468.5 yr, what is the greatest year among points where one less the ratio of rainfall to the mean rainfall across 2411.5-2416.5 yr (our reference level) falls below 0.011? 2462 yr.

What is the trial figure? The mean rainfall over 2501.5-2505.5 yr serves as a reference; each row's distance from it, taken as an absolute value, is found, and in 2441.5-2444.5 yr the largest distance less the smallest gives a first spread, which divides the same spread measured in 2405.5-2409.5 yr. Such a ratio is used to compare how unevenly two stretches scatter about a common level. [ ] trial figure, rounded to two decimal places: 3.00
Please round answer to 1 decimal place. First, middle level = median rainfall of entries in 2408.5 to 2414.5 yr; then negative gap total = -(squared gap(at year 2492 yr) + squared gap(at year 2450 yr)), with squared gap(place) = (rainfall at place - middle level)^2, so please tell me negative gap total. -0.4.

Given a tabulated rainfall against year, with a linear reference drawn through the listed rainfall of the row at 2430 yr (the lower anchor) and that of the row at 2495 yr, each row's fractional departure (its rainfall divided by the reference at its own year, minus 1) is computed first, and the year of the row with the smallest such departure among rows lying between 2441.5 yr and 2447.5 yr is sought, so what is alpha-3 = 2444 yr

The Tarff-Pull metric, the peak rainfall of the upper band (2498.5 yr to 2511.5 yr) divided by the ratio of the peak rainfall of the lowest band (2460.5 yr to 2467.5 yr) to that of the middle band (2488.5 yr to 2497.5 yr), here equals 15.1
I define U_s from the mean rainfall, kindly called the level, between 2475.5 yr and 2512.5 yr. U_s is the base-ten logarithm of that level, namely 1.20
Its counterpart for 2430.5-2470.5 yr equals 1.22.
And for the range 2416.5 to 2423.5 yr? 1.23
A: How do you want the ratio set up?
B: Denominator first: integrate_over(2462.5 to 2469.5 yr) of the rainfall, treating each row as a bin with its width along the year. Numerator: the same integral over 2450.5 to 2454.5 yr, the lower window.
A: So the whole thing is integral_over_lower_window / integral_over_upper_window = 0.58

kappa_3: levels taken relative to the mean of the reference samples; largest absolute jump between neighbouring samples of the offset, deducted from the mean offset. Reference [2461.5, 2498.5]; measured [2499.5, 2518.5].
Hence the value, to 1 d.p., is -2.1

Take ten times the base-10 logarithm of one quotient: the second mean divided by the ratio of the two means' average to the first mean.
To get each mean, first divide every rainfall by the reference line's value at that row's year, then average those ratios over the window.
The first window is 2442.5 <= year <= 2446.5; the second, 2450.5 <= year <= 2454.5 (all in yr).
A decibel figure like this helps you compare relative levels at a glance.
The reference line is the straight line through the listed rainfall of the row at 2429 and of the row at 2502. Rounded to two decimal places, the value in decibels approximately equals 0.17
